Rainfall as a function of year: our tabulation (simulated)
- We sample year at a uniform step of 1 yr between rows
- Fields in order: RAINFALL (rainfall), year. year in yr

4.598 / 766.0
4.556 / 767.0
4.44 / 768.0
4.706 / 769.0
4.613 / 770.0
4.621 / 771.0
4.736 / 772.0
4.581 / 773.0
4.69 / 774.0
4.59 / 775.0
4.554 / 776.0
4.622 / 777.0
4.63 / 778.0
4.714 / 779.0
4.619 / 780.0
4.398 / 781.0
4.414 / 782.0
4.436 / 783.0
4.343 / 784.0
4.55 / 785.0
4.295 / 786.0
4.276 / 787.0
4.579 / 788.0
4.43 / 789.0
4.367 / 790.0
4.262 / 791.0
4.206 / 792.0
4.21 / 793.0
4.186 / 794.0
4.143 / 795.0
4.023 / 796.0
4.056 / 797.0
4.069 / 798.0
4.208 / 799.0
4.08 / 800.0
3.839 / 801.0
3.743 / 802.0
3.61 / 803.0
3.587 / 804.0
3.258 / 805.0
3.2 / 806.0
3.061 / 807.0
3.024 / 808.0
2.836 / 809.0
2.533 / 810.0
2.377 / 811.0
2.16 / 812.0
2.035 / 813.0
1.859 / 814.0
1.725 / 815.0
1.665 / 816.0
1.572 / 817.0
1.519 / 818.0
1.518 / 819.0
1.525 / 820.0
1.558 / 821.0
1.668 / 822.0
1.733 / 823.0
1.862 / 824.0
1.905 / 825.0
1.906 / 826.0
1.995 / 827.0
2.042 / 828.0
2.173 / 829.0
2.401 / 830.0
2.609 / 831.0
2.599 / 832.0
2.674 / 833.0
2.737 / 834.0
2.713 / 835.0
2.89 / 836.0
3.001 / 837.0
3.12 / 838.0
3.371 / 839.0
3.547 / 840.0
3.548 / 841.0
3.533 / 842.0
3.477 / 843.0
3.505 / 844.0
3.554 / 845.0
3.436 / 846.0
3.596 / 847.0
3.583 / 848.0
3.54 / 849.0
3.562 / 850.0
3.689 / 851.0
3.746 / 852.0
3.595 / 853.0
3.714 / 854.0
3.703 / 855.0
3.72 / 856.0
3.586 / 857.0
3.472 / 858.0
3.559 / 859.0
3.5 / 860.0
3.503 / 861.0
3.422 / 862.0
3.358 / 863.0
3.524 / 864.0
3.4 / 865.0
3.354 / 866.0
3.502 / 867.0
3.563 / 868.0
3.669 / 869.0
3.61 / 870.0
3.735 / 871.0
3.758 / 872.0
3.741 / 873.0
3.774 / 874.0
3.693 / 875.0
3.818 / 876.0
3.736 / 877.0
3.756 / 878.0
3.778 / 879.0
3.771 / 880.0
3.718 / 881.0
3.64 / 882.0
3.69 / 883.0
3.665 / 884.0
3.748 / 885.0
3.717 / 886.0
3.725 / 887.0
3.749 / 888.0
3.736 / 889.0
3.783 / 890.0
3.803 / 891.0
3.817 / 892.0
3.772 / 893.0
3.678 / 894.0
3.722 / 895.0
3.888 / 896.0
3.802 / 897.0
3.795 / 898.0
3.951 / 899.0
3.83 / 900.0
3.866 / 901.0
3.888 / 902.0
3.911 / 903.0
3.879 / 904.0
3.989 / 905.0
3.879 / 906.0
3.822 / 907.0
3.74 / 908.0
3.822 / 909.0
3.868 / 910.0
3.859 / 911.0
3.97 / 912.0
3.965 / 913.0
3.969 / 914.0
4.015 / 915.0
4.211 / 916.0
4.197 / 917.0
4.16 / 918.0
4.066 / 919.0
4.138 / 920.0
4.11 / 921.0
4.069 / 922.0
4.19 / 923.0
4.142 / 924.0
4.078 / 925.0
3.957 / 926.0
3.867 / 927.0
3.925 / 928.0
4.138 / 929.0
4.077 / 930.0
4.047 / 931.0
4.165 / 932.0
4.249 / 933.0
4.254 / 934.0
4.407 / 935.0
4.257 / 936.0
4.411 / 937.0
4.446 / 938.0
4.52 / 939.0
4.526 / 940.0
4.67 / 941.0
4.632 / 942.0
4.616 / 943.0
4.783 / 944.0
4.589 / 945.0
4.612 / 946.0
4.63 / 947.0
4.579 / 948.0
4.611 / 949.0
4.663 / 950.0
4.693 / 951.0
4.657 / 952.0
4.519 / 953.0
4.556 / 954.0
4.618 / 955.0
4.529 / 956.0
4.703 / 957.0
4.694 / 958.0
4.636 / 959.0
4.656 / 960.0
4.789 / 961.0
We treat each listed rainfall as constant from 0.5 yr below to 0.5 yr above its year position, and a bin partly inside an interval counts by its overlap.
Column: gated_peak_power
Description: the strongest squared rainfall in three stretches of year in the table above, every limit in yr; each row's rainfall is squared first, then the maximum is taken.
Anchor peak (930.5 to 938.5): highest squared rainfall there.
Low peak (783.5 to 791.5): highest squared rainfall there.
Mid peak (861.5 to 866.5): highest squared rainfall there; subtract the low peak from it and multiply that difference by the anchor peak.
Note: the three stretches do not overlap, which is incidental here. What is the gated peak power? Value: -169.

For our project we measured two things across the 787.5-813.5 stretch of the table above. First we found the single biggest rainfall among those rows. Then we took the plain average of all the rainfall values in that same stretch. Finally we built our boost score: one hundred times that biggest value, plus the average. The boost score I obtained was 462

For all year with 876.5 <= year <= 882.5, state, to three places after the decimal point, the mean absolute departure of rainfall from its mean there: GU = 0.036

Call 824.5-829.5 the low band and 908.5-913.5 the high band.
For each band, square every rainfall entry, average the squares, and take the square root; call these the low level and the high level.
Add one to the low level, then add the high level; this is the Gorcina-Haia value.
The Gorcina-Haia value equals 6.9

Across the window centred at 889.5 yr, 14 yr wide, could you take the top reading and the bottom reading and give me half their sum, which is 3.78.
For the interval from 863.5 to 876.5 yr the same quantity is 3.59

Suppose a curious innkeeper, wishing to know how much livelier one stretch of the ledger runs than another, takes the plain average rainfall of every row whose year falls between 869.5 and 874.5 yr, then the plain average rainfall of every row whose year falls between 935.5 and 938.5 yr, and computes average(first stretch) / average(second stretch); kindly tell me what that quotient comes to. 0.85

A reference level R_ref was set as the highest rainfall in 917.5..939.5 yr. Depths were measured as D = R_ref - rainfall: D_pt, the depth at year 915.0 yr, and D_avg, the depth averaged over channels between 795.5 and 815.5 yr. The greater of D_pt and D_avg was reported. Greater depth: 1.4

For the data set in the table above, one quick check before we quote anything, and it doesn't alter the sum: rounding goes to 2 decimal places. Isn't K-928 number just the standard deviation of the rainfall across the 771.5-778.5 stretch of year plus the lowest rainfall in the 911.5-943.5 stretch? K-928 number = 3.93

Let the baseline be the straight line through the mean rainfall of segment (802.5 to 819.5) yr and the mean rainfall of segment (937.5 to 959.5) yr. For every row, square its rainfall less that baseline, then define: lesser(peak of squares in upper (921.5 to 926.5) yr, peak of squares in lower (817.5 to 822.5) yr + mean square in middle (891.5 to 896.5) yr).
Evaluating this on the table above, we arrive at 0.09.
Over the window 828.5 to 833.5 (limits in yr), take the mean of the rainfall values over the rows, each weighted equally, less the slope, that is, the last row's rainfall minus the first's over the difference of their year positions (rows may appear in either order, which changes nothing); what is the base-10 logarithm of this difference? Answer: 0.37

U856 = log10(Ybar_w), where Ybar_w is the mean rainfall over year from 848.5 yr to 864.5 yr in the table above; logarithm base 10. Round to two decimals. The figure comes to 0.55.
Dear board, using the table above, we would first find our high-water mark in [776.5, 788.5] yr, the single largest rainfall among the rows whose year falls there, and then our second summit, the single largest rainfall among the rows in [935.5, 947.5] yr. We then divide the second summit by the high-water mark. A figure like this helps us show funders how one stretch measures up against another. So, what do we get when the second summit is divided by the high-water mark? 1.01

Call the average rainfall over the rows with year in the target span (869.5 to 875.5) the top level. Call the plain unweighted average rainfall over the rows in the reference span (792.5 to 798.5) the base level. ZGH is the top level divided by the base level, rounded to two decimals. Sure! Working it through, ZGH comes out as 0.90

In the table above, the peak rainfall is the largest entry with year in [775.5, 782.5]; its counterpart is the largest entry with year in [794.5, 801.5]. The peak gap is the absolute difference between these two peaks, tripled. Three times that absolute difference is 1.5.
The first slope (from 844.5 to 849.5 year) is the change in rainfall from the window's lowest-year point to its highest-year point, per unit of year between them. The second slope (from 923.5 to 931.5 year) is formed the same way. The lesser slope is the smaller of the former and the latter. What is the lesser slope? -0.014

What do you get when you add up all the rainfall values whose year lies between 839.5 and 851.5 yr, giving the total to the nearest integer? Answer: 43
